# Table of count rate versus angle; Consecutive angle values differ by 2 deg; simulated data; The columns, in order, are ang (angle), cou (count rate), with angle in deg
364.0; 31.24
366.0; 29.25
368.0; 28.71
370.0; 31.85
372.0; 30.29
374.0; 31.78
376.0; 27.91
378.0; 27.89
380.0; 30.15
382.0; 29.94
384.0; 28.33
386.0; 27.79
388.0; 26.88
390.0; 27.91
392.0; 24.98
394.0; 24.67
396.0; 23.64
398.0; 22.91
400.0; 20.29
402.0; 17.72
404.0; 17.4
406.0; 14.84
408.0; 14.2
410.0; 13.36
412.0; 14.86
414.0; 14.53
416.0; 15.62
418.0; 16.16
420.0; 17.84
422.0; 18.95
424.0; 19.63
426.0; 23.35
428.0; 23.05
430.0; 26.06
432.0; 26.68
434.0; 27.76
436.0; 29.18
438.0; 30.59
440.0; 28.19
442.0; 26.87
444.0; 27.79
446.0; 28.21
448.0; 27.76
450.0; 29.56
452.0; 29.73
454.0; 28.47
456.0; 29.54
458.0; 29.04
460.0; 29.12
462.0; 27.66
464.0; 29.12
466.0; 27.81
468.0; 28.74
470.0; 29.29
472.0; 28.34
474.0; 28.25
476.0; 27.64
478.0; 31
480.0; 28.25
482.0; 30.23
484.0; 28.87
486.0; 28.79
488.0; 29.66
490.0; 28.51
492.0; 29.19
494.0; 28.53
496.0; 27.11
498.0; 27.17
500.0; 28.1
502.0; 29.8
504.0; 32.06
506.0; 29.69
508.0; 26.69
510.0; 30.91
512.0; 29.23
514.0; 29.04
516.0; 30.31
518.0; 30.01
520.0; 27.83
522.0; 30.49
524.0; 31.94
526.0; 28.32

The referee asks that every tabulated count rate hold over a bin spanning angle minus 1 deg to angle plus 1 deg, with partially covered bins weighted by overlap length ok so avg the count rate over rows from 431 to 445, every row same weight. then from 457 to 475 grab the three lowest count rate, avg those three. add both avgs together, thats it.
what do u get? 56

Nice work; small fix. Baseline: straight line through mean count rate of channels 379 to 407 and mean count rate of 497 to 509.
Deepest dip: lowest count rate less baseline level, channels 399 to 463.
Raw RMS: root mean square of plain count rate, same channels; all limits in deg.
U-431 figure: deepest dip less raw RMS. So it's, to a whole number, -35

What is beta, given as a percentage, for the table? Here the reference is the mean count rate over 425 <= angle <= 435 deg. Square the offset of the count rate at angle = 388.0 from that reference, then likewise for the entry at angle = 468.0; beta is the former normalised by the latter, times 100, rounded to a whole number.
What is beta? 20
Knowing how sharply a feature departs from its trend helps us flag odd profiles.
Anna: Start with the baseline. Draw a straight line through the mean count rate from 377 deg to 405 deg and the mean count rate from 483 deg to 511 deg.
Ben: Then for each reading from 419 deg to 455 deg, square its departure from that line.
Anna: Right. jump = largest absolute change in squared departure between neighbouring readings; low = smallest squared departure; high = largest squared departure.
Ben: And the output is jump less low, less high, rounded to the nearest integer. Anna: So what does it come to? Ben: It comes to -33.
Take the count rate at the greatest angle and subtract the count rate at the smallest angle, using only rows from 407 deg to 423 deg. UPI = 5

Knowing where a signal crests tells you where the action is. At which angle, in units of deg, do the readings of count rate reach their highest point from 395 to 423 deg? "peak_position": 396.0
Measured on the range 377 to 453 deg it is 438.0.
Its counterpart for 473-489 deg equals 478.0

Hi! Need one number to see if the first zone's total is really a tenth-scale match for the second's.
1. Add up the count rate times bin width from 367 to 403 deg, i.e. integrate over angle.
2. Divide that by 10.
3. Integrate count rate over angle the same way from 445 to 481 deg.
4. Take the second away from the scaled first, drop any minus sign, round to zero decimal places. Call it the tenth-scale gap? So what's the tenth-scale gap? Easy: 938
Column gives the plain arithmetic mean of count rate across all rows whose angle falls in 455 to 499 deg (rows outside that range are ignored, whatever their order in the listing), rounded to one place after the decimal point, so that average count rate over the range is 28.7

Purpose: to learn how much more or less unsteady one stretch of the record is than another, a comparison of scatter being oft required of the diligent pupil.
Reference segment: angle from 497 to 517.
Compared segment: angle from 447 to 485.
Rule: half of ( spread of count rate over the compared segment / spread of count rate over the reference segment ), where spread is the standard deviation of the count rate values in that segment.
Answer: 0.3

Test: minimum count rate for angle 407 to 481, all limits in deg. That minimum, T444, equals 13.36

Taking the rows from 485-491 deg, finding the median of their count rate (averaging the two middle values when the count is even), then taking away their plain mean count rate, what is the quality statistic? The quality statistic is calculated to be -0.20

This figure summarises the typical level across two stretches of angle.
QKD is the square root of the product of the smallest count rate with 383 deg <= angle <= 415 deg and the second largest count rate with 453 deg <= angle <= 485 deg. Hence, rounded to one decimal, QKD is 20.1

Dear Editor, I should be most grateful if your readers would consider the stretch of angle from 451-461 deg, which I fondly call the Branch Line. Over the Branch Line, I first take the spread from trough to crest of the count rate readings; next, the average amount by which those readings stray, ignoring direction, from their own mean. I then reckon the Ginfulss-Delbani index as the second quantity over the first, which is 0.29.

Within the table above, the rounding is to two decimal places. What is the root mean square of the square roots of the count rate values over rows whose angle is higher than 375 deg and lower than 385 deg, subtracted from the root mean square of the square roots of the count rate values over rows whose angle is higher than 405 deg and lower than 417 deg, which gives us -1.55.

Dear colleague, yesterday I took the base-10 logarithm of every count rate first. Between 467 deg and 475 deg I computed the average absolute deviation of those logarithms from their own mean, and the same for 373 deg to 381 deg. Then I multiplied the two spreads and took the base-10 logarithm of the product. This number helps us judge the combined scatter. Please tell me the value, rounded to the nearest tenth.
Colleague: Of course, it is -3.9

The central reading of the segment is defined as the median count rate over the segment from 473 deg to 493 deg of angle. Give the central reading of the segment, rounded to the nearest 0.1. 28.8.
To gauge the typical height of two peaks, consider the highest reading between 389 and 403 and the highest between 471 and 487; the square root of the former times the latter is 29.4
